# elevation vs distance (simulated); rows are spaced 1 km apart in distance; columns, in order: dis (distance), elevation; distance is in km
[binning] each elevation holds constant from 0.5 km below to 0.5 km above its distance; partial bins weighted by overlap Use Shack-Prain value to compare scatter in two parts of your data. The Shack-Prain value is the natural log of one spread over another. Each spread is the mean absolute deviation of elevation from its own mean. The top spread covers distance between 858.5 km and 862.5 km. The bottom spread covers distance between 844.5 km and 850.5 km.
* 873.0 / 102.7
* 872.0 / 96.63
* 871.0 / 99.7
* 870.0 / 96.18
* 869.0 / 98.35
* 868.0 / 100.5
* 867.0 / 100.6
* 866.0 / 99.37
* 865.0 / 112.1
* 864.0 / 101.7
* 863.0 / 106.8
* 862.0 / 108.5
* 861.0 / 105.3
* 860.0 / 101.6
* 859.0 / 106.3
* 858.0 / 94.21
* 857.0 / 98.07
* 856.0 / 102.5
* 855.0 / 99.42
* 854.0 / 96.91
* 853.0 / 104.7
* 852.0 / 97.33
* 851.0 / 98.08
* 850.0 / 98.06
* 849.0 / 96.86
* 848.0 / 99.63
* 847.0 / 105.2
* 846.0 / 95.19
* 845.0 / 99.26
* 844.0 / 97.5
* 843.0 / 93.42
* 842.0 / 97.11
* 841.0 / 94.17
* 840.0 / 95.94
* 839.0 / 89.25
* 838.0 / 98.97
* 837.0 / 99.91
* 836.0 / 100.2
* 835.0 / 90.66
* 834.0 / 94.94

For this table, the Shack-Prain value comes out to -0.2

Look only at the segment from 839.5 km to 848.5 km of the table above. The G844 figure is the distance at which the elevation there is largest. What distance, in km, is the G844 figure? 847.0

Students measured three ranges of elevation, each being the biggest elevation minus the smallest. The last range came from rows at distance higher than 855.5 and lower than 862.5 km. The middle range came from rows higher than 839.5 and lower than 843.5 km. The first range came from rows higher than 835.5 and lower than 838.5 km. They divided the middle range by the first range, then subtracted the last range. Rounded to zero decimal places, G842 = -11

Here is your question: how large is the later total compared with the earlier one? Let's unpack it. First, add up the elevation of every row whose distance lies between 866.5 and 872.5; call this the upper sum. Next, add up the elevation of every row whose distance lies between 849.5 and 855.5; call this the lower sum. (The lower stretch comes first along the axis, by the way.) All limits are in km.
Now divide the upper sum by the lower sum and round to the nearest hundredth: 1.00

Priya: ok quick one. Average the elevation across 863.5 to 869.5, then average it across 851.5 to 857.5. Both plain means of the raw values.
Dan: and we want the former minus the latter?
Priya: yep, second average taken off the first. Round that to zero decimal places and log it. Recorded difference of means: 2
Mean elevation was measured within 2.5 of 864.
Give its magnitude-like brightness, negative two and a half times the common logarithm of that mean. -5.060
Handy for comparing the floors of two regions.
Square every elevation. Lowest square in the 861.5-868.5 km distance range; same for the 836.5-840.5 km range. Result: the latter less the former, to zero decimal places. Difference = -1909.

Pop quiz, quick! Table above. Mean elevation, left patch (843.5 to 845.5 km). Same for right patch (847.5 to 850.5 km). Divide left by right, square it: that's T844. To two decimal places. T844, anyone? 1.00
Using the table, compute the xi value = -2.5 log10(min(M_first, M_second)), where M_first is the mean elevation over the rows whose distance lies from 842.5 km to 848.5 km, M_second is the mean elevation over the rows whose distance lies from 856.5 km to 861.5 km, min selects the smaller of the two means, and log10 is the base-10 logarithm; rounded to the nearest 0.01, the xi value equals -4.98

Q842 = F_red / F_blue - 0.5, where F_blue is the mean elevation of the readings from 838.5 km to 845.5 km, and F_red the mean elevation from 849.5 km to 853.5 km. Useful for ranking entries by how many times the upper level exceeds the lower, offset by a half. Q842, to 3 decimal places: 0.545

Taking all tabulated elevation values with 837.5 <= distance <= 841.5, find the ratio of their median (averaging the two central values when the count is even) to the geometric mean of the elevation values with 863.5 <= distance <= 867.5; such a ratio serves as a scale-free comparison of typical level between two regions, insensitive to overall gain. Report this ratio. 0.92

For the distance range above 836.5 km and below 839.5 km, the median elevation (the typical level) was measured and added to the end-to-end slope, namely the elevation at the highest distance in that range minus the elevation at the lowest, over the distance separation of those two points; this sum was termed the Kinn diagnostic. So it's 94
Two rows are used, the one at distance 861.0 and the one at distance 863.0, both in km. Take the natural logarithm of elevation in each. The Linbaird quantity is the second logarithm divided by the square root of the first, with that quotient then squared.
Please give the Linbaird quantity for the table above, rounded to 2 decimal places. 4.69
